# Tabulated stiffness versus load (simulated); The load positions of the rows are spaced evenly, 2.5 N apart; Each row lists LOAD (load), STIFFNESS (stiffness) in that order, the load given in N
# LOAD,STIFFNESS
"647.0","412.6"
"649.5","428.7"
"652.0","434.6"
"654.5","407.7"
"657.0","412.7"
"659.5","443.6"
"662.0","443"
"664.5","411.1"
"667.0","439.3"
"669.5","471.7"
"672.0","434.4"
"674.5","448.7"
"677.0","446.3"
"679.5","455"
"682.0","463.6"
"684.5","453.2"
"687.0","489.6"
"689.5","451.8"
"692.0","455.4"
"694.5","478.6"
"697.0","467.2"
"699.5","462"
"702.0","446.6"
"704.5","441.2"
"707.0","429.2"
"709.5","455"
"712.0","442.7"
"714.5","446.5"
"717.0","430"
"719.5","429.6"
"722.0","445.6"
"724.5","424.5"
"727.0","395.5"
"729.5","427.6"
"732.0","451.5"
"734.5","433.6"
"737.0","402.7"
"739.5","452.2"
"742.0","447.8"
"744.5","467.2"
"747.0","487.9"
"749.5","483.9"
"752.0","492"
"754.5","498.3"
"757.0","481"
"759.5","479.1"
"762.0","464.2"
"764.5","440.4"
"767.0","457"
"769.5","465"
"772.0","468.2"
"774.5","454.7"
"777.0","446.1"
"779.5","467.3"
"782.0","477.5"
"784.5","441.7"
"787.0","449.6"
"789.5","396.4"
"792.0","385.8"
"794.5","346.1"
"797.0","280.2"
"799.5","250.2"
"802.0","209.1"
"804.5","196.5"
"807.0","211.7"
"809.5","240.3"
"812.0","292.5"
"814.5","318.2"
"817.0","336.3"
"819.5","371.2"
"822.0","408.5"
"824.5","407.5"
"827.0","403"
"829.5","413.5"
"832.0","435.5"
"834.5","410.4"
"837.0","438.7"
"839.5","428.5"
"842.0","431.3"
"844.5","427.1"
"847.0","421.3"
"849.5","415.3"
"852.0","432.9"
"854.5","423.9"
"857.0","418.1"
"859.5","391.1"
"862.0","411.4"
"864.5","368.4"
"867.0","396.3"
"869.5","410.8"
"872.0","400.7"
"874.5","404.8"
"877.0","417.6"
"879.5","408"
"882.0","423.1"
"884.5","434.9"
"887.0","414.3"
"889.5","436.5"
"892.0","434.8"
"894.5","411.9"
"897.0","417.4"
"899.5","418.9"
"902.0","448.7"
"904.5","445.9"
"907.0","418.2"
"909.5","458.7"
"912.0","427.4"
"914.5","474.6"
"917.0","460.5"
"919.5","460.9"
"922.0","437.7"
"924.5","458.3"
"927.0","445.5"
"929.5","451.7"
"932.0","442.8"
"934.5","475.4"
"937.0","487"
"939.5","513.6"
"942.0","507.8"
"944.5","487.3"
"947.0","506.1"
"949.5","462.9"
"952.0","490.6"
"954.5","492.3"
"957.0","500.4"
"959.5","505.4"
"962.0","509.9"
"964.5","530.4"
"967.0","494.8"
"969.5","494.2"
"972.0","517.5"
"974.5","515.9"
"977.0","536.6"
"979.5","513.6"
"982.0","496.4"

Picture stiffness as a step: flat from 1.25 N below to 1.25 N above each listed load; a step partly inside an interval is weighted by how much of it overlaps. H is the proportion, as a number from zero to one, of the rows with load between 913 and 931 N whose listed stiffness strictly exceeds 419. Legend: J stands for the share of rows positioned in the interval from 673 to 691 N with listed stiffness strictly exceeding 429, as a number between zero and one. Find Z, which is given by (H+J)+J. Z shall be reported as 3.0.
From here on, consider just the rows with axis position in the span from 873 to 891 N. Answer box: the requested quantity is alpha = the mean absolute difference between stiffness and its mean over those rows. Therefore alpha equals 10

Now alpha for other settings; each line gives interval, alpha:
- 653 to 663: 17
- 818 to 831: 12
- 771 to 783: 10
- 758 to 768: 11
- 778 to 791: 22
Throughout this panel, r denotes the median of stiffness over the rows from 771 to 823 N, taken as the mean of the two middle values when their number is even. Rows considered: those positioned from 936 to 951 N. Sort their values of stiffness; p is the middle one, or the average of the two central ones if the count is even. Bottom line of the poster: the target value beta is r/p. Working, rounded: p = 497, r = 371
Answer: 0.75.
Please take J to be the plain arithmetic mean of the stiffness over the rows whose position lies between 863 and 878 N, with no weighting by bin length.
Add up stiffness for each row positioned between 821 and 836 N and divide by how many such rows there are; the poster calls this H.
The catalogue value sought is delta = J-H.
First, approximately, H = 413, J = 400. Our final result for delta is -13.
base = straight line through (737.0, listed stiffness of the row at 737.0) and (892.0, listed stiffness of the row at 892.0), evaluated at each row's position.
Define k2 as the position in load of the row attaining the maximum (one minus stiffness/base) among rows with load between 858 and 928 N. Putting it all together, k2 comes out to 864.5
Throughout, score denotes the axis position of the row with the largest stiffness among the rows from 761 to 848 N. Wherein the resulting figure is 782.0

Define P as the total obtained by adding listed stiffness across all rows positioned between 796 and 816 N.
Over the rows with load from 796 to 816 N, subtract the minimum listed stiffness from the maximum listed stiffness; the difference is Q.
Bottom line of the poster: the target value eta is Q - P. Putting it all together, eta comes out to -1877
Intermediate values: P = 1999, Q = 122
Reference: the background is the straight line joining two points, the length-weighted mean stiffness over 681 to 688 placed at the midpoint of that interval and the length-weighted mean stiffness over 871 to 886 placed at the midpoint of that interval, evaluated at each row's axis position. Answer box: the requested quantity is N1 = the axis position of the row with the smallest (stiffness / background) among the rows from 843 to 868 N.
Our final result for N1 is 864.5 N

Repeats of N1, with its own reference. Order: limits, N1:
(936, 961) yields 949.5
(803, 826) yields 804.5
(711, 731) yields 727.0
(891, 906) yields 894.5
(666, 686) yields 672.0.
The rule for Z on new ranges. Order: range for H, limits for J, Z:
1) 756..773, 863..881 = 1.0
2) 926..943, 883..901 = 1.9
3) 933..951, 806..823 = 1.0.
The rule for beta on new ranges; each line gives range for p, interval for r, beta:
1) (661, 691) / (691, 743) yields 0.99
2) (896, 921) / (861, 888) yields 0.92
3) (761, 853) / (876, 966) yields 1.10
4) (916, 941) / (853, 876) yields 0.88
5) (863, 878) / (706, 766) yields 1.11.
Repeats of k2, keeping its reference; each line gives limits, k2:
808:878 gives 809.5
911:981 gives 912.0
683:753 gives 727.0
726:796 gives 794.5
